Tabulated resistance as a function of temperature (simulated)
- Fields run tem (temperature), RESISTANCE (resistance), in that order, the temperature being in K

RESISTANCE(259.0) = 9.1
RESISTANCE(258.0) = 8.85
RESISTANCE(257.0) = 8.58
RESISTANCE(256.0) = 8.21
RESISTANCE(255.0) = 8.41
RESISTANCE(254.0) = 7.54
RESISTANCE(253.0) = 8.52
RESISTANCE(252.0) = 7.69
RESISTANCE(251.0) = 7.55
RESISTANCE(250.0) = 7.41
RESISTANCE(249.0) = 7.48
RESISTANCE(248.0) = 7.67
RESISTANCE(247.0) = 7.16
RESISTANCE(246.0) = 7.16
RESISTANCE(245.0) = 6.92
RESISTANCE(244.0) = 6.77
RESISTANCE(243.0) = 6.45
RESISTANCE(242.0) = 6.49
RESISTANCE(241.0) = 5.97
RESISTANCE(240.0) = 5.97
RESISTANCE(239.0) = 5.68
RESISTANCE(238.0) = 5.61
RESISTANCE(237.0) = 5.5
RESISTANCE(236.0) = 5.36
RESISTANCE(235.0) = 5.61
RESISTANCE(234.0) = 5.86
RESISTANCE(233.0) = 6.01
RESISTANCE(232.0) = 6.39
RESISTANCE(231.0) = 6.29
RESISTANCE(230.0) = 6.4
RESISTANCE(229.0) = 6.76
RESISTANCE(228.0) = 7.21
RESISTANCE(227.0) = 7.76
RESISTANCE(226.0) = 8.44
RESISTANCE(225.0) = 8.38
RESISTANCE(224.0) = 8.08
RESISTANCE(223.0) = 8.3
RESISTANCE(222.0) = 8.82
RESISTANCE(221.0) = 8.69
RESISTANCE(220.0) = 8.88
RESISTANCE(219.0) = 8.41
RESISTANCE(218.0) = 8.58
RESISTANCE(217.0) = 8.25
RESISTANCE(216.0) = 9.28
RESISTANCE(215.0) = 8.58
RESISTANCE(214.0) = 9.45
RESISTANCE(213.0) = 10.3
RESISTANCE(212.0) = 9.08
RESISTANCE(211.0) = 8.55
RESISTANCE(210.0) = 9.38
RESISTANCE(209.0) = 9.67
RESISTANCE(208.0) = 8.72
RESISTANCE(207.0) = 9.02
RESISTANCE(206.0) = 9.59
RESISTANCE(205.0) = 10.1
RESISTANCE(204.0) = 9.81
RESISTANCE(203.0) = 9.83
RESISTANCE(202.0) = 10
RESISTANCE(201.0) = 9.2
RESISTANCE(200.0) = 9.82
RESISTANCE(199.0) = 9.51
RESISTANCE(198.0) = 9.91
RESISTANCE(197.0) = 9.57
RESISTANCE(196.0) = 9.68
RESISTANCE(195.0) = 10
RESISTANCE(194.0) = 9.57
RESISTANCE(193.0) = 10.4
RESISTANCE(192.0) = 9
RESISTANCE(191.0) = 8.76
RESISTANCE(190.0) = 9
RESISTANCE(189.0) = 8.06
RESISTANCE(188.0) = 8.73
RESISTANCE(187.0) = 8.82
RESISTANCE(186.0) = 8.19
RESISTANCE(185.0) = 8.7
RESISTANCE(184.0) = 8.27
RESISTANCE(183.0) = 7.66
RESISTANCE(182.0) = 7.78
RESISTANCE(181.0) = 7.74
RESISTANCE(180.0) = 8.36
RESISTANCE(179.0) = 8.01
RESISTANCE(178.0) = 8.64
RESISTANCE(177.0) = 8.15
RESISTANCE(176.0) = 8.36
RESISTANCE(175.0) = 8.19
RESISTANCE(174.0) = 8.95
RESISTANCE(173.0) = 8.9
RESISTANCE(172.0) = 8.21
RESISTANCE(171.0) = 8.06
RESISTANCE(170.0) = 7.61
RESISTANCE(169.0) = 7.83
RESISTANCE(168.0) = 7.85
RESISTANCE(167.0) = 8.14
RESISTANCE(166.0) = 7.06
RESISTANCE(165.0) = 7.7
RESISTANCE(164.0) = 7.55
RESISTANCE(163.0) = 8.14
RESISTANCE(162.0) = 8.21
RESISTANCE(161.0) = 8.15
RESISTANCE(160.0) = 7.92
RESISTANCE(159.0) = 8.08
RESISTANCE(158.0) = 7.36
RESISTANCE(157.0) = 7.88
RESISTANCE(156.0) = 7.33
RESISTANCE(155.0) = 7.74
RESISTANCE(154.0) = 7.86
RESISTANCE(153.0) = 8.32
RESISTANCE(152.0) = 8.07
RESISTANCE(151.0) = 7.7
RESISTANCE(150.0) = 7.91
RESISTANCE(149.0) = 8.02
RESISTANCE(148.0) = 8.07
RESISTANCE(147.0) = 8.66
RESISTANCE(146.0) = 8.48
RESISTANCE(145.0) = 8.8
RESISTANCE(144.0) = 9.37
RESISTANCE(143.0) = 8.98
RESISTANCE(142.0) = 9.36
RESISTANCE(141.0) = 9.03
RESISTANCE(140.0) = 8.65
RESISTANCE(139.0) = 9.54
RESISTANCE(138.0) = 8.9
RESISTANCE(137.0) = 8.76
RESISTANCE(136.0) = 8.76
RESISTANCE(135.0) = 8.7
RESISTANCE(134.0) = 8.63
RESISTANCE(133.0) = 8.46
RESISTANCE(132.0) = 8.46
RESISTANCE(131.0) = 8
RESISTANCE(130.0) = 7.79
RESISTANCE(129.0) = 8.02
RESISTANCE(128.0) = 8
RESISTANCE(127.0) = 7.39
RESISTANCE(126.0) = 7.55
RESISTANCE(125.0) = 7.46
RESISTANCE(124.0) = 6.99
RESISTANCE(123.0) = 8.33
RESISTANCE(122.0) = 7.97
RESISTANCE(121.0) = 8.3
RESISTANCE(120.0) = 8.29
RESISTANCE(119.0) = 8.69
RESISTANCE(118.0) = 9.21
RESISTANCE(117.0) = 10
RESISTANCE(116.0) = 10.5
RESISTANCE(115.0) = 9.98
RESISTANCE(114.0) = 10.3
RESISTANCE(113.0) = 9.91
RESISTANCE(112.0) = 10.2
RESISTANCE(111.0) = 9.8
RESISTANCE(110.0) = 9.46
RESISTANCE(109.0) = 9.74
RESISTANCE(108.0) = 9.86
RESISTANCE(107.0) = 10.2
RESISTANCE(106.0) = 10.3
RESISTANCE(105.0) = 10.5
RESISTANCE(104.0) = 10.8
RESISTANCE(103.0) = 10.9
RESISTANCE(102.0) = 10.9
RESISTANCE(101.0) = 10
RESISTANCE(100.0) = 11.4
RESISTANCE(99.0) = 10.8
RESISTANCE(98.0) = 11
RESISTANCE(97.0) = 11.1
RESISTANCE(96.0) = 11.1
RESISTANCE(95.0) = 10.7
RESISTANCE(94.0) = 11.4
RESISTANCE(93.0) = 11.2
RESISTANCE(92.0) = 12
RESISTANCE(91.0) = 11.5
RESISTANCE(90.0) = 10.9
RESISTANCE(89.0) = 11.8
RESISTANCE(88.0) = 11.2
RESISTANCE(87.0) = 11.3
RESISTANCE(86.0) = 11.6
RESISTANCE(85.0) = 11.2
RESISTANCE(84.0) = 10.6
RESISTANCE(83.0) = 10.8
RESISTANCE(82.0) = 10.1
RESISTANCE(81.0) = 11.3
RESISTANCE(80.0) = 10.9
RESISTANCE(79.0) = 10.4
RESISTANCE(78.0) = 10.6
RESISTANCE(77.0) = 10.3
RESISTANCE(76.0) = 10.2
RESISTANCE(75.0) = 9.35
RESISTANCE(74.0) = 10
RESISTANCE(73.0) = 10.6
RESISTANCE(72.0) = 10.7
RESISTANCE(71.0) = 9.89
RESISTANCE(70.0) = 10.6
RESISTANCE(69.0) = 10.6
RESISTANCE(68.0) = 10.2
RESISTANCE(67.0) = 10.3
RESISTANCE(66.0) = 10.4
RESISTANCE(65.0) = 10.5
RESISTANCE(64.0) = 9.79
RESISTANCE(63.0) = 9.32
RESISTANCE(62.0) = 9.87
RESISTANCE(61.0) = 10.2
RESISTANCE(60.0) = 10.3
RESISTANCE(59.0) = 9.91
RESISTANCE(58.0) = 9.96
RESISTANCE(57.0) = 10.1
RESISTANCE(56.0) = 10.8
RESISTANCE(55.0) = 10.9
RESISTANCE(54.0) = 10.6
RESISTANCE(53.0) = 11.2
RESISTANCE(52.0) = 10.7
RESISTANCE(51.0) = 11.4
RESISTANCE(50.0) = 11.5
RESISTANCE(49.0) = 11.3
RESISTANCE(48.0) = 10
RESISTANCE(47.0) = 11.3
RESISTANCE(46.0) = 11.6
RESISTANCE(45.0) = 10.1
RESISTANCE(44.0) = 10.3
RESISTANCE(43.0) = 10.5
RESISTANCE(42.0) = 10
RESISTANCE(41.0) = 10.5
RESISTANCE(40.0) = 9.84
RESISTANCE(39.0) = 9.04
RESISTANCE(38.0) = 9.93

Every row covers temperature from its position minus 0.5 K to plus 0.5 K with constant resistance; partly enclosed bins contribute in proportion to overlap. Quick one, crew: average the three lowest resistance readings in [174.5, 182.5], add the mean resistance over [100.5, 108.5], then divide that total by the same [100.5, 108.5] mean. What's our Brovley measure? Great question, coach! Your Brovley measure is 1.75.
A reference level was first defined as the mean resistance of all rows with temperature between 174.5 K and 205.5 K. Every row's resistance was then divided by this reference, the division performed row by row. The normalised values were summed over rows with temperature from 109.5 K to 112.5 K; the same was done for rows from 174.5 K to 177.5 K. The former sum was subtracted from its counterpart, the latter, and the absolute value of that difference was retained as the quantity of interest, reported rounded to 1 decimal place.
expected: 0.5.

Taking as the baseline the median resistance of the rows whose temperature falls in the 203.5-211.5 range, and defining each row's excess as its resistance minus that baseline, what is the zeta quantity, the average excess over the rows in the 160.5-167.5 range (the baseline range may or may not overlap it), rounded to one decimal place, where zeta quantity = -1.6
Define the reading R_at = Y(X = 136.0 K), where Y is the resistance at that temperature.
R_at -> 8.76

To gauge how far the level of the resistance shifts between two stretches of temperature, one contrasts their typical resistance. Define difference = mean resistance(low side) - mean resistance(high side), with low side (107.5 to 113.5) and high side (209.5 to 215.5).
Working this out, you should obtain 1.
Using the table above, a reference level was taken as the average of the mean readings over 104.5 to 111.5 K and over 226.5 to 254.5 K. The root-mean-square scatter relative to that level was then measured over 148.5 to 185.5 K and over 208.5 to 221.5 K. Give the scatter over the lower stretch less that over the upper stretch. -0.4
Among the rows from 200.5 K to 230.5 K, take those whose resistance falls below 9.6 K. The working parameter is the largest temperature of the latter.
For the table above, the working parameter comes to 230.0 K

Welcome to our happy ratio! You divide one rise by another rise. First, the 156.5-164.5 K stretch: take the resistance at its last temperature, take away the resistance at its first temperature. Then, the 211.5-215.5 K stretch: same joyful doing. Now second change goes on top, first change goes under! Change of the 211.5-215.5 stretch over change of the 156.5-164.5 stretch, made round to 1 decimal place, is 1.5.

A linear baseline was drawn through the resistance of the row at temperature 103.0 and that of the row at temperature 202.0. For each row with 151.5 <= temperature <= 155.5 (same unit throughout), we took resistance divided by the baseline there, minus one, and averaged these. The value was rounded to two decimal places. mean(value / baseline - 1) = -0.23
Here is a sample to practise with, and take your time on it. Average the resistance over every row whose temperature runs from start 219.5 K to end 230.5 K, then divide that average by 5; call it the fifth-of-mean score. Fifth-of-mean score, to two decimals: 1.59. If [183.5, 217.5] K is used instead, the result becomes 1.85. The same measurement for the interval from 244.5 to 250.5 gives 1.46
